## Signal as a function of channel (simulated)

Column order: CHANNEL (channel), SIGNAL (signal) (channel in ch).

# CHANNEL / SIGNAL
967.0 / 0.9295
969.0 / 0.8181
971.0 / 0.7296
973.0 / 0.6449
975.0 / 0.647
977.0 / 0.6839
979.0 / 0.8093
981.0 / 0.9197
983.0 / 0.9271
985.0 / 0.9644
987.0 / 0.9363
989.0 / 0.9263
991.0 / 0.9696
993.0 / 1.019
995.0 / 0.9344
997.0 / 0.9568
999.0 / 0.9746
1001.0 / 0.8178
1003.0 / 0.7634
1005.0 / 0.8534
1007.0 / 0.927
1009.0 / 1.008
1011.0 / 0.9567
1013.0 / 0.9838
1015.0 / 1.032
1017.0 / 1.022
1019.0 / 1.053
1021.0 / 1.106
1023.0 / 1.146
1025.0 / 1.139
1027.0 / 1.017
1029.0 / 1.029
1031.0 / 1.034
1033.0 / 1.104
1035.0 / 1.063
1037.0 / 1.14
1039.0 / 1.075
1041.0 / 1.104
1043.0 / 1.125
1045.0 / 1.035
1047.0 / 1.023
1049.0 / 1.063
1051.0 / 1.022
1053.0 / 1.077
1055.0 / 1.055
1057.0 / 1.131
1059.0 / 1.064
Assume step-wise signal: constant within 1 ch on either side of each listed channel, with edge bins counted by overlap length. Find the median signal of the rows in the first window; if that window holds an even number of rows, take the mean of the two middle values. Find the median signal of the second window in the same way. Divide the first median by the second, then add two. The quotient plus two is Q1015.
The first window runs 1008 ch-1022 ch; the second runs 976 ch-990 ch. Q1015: 3.10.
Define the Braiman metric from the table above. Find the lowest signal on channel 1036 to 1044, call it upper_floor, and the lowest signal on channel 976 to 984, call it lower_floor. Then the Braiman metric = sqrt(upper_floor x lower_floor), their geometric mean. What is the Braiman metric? 0.86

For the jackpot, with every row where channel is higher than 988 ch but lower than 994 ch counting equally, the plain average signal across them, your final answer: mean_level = 0.97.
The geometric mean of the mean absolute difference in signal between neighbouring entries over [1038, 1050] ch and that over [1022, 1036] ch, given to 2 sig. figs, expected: 0.041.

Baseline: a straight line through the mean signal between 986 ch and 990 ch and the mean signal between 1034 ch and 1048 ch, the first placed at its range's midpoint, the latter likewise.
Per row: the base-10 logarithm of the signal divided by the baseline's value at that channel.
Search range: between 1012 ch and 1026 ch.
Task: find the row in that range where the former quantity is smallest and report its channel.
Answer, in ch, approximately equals 1013.0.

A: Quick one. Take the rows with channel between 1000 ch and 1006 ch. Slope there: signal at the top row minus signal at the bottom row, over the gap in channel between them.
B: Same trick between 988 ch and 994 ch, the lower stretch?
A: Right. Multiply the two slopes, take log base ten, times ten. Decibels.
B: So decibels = -36.9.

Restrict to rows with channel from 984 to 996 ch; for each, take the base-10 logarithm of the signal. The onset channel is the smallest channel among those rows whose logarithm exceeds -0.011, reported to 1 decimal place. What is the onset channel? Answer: 993.0 ch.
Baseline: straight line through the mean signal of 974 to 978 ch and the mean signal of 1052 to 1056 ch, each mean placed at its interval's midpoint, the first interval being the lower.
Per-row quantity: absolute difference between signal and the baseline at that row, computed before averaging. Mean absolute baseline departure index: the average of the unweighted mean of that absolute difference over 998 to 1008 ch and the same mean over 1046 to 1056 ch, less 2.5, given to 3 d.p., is -2.451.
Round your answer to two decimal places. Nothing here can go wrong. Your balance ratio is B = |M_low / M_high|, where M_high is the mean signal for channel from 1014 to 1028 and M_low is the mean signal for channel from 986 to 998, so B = 0.89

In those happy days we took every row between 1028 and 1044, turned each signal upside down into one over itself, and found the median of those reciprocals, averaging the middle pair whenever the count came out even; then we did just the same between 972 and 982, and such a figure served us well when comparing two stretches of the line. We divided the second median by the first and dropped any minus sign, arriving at 1.59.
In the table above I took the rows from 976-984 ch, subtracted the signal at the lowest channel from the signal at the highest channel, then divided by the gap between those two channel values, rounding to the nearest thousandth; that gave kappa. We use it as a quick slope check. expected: 0.041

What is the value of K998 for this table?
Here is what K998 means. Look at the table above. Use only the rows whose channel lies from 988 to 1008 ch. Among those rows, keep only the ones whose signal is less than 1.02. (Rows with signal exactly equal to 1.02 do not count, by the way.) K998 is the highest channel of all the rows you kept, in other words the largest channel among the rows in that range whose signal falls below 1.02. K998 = 1007.0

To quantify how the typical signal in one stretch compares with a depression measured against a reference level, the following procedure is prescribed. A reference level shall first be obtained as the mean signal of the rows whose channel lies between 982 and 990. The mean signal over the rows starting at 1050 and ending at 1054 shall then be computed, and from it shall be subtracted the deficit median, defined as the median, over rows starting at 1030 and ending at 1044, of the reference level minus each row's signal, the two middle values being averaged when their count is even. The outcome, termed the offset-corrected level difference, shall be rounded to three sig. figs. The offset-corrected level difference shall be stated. 1.21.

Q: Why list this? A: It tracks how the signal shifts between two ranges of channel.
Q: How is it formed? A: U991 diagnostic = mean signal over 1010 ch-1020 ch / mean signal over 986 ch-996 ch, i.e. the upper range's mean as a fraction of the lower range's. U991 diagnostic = 1.1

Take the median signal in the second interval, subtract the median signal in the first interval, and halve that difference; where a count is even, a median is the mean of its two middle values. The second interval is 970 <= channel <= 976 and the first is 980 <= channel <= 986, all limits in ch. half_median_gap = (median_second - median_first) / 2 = -0.14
